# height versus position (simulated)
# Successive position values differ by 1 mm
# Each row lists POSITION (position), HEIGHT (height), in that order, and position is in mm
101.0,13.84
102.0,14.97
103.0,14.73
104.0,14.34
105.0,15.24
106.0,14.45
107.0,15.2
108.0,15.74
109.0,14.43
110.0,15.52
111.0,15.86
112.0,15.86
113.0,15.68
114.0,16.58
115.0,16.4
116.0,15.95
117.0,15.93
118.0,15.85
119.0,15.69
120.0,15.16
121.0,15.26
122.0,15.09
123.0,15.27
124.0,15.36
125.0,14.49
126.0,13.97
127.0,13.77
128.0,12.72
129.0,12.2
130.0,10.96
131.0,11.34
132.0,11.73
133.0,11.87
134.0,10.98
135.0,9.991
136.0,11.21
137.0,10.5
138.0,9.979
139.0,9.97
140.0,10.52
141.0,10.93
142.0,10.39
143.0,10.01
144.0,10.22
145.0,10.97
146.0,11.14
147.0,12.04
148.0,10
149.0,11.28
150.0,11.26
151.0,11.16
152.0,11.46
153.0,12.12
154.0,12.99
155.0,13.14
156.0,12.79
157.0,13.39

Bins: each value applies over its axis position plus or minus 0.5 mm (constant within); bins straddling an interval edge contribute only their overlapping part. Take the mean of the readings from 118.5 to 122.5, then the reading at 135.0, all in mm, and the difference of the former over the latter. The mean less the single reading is 5.3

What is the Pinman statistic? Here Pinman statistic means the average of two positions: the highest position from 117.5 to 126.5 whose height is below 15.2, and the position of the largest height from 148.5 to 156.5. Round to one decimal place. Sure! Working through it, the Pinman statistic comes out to 140.5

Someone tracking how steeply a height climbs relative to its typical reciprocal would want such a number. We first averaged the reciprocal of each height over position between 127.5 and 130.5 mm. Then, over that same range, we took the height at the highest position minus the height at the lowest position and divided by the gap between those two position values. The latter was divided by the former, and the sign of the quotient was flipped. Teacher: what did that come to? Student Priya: 10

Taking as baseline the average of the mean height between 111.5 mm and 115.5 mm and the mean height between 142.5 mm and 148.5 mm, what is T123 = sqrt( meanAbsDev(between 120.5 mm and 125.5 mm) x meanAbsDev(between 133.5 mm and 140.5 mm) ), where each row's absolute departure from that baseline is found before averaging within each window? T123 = 2.2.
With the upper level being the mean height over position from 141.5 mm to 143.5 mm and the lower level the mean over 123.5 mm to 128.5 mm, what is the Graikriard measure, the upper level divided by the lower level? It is 0.73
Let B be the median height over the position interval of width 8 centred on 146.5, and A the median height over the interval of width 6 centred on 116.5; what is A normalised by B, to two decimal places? 1.44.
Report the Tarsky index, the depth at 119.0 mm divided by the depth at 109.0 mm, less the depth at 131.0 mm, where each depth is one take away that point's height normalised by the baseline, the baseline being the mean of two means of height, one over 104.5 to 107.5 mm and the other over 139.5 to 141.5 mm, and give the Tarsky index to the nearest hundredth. 1.68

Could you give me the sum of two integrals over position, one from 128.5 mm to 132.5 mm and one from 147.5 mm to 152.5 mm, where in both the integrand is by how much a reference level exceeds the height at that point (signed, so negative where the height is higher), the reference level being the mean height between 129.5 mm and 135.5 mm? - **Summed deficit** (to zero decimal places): -1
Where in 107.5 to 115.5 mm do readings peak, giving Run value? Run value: 114.0 mm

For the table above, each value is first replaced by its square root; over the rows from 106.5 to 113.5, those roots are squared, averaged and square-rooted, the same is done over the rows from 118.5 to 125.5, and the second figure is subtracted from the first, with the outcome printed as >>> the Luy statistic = 0.04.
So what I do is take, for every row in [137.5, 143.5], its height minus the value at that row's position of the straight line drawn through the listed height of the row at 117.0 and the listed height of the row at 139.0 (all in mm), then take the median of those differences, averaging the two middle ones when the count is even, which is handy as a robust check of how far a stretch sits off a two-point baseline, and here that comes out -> 1.0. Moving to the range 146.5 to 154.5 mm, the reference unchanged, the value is 4.4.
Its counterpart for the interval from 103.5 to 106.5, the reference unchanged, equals -4.5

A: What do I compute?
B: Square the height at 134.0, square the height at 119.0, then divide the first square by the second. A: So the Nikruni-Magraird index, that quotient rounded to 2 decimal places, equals 0.49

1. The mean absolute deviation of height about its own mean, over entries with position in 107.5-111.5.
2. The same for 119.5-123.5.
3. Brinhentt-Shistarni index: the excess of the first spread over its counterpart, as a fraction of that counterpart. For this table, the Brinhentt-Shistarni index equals 5.8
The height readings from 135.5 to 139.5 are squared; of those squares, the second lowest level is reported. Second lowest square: 100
